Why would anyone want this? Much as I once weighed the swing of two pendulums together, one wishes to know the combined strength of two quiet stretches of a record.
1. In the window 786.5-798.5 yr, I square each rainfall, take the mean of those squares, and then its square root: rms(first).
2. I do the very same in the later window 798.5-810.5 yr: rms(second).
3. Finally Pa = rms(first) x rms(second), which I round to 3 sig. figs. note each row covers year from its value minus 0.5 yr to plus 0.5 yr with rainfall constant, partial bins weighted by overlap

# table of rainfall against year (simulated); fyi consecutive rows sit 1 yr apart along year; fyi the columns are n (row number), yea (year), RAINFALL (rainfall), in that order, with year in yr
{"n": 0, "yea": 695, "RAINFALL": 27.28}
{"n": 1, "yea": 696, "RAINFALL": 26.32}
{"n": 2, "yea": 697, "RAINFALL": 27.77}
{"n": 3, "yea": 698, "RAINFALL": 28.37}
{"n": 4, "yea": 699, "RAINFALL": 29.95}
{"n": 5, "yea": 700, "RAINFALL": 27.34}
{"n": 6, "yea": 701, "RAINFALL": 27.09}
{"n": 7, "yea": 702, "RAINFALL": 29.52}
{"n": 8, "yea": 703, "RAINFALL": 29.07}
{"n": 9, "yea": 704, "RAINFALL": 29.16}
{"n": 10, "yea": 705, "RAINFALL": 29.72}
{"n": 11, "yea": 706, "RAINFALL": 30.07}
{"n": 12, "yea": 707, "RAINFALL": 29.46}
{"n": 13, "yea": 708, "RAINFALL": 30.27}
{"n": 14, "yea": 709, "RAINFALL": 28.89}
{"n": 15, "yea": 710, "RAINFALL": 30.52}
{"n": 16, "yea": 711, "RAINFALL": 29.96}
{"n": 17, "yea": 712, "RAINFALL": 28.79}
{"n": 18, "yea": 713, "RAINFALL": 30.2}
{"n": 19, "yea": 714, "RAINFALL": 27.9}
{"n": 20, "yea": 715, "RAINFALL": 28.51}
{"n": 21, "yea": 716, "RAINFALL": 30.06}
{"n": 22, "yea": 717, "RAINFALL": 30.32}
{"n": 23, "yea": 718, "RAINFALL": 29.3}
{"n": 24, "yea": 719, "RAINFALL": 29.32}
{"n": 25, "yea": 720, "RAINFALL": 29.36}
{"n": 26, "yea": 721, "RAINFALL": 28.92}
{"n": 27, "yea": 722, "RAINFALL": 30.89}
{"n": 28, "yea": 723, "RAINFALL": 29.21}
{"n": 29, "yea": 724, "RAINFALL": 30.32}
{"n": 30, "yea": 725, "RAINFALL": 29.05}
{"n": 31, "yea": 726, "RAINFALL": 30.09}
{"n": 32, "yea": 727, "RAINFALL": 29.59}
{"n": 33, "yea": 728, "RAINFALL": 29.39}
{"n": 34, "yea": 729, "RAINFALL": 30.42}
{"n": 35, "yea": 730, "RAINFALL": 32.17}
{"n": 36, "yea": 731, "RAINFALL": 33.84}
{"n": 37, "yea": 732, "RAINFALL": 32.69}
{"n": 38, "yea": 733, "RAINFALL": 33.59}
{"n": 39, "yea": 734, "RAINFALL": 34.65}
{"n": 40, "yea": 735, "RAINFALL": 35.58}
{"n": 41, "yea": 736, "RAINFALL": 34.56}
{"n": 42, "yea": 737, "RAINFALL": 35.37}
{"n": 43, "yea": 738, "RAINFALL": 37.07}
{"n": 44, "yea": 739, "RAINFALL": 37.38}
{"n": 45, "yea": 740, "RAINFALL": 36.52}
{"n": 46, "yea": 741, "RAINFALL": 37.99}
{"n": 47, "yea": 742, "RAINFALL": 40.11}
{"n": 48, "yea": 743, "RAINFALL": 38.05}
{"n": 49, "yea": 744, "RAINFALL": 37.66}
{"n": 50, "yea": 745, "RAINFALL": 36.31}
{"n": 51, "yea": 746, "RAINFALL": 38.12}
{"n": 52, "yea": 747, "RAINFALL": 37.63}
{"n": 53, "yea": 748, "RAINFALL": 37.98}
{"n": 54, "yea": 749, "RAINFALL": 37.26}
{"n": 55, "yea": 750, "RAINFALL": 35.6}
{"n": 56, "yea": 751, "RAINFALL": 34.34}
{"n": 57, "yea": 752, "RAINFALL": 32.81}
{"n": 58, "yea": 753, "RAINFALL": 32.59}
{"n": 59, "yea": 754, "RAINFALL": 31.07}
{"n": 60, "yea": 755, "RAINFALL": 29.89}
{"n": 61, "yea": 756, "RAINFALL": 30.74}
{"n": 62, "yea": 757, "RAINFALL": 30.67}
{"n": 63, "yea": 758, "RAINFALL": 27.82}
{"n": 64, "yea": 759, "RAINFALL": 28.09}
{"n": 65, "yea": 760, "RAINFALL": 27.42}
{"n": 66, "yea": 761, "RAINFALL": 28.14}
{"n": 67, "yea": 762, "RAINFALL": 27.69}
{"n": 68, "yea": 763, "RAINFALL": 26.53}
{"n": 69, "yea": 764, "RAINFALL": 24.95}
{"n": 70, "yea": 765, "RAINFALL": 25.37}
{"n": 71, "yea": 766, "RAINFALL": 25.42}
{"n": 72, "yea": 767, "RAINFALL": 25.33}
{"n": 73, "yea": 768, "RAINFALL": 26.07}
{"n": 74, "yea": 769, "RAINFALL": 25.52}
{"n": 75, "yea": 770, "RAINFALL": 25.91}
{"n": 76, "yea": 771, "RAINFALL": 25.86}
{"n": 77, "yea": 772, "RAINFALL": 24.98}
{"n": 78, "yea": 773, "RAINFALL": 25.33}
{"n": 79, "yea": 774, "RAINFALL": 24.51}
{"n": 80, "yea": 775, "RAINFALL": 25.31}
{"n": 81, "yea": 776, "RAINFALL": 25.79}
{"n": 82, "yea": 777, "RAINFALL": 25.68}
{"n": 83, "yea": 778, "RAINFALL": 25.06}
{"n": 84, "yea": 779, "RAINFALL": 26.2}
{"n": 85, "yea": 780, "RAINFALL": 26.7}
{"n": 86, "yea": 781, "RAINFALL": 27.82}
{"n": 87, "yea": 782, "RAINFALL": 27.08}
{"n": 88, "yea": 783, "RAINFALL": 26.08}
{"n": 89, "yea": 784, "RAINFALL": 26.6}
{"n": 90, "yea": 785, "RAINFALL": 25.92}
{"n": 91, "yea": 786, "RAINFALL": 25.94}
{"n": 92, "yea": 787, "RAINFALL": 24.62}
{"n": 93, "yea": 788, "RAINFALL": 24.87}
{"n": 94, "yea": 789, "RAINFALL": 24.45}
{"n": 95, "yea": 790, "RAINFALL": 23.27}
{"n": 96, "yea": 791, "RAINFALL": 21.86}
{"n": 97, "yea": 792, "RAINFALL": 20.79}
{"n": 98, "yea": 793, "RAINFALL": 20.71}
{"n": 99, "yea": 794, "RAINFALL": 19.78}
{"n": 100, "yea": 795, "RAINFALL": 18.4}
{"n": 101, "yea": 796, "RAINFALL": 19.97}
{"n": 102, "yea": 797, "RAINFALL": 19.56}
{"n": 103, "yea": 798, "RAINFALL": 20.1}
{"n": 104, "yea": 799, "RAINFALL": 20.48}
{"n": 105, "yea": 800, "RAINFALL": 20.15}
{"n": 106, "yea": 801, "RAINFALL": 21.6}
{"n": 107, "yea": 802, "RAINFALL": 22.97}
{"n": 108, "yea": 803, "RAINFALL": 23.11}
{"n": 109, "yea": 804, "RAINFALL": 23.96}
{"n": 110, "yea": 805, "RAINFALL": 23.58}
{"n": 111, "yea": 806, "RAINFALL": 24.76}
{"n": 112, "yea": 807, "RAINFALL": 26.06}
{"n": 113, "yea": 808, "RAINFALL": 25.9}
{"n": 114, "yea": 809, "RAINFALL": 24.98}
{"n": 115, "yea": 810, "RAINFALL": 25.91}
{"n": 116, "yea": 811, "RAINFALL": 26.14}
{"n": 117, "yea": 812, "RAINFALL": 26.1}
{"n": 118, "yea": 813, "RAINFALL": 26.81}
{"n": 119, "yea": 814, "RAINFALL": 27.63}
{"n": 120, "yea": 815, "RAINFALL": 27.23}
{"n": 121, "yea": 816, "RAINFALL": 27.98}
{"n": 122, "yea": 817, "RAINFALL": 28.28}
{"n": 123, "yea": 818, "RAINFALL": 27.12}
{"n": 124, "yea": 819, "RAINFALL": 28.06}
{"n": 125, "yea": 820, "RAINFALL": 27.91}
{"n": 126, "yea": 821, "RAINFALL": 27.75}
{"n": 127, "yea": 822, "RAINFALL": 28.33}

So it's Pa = 513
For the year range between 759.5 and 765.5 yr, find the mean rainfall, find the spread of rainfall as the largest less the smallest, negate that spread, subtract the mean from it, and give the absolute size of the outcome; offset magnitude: 29.9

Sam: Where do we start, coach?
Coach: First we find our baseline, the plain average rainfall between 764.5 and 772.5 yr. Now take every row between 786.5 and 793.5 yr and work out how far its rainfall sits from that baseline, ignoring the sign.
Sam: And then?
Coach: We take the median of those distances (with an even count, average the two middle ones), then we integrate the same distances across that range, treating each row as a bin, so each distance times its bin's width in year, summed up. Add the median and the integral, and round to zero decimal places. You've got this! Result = 21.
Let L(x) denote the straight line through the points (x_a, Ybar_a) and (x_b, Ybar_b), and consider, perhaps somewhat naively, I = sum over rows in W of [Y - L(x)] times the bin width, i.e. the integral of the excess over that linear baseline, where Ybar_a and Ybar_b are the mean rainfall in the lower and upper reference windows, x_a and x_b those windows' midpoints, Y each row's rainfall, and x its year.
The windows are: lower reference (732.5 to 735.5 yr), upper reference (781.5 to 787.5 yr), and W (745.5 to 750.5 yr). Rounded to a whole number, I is 25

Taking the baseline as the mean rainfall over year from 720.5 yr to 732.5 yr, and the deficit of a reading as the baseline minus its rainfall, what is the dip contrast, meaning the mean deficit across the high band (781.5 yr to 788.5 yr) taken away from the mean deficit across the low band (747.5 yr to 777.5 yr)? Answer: -3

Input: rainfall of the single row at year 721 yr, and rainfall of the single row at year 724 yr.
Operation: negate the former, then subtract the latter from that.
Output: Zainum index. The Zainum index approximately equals -59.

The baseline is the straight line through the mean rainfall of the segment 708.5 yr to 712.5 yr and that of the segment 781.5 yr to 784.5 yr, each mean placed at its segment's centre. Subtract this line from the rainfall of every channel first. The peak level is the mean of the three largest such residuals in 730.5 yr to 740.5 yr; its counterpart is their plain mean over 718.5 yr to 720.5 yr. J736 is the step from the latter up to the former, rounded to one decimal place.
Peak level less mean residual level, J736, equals 8.4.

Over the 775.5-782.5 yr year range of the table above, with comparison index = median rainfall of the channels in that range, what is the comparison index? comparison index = 26.2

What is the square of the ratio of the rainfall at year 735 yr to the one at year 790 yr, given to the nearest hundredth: 2.34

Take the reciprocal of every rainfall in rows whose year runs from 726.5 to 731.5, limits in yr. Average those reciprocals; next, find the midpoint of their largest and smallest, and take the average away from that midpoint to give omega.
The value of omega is -0.0005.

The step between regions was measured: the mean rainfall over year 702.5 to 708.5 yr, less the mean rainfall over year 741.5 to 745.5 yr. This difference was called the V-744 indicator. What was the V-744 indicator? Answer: -8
